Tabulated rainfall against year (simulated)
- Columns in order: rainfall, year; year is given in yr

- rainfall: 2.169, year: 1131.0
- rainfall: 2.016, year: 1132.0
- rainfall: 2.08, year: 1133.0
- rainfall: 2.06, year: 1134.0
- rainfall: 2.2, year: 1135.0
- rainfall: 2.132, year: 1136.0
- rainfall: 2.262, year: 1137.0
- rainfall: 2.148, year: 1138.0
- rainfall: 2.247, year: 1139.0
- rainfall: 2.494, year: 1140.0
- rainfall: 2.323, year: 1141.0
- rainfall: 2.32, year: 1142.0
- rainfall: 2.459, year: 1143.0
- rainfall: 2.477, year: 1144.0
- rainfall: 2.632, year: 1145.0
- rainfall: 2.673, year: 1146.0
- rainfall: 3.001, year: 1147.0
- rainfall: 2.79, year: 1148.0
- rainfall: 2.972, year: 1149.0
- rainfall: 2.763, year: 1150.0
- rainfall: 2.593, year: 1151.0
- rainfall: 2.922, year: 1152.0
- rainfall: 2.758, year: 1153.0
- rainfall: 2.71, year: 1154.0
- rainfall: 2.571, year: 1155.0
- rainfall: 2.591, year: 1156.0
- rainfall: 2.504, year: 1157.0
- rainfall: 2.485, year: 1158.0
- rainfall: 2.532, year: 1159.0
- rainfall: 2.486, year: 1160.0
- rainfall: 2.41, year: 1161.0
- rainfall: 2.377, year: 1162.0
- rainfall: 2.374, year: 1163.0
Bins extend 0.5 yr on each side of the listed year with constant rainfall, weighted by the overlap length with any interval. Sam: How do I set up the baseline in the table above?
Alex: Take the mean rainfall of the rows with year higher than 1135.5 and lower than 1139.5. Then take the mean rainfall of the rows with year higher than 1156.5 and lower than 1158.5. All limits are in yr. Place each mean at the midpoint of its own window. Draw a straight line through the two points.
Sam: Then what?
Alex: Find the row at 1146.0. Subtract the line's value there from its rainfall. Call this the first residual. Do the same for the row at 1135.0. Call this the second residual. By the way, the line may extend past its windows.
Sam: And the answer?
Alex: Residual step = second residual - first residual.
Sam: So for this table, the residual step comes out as -0.31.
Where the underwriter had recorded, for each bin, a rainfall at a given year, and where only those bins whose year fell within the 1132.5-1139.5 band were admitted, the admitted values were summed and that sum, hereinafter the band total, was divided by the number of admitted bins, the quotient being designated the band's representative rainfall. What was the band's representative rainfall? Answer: 2.2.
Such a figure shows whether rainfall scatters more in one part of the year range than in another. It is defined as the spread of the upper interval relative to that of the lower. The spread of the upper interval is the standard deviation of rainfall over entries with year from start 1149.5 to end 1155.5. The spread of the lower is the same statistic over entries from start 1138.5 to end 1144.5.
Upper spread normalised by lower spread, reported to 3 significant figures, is 1.25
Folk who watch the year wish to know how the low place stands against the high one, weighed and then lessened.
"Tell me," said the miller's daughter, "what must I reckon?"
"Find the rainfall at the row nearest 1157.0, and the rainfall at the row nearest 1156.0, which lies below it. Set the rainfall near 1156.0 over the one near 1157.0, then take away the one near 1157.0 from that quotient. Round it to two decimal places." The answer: -1.47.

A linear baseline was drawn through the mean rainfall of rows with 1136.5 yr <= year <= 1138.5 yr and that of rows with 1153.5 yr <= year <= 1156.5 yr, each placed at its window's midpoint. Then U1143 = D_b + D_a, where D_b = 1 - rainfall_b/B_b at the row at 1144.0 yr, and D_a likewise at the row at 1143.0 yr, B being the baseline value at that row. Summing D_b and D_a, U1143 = -0.10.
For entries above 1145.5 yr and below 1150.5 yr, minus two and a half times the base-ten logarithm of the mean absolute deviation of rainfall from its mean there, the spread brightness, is 2.3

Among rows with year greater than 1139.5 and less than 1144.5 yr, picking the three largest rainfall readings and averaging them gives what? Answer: 2.48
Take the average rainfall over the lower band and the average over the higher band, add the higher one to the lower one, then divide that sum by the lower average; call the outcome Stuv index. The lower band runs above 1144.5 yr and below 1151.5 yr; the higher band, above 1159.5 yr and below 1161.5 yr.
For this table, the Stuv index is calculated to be 1.88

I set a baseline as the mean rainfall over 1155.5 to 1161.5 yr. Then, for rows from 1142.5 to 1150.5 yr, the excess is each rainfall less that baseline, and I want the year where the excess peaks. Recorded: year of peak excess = 1147.0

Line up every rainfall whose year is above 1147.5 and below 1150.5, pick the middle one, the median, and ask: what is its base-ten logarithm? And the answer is 0.446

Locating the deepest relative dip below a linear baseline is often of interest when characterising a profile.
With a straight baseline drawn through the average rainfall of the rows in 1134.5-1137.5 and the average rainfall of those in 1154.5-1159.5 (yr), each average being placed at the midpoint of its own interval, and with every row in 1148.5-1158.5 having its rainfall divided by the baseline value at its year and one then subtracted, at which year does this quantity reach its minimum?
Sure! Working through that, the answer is 1158.0 yr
